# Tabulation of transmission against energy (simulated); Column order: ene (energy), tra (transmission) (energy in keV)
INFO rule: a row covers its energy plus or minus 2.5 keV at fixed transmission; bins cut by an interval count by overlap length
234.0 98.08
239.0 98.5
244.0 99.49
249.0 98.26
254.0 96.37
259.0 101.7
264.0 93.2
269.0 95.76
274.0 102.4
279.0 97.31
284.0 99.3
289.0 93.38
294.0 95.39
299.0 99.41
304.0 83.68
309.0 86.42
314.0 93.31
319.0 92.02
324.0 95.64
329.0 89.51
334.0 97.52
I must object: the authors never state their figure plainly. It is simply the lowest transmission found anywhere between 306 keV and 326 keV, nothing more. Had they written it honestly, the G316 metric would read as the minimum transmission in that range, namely 86.42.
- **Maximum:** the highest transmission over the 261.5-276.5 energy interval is 102.4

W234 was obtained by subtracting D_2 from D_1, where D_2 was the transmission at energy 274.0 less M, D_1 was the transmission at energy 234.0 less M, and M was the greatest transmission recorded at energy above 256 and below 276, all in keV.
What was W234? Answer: -4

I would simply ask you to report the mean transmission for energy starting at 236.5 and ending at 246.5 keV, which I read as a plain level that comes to 99.0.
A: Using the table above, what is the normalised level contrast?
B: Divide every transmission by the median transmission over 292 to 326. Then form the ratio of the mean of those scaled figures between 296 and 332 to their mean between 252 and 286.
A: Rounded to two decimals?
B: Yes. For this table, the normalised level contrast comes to 0.93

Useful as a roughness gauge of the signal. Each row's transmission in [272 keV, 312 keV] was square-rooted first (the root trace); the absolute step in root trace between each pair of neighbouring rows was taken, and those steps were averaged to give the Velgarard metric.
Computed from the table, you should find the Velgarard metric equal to 0.276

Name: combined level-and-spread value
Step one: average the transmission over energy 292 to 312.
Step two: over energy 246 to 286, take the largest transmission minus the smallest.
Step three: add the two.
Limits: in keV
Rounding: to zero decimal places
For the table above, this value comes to 100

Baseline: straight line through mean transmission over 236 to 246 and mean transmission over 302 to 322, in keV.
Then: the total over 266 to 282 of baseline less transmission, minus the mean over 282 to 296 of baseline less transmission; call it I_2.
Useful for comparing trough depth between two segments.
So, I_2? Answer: -9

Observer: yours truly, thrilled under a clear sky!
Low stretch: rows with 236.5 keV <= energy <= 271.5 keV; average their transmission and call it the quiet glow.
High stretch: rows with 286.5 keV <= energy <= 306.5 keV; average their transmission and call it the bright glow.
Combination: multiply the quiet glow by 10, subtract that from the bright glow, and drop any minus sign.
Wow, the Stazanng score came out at 883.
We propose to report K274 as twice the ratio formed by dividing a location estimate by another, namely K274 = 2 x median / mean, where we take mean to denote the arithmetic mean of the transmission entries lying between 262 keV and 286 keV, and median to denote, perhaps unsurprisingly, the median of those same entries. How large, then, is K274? 1.99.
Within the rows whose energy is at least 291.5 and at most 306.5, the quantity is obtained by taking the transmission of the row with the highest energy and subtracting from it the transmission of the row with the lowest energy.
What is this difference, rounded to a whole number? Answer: -12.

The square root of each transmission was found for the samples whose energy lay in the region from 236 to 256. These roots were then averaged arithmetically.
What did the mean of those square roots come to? 9.91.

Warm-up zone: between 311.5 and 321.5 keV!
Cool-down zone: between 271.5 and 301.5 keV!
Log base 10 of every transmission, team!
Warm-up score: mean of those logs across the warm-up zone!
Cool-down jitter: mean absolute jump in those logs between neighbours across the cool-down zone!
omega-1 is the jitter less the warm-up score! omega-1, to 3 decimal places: -1.950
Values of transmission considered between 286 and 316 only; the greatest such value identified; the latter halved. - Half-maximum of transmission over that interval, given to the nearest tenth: 49.7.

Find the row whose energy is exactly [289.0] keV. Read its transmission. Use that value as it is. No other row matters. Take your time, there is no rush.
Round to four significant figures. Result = 93.38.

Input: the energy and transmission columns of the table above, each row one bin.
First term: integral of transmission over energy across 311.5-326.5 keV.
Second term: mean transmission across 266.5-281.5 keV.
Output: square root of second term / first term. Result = 0.265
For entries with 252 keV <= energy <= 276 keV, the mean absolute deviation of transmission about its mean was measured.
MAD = 3.3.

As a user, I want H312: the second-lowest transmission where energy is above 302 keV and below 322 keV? 86.42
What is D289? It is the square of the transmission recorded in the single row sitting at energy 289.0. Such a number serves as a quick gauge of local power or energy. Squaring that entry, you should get 8720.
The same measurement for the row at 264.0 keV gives 8686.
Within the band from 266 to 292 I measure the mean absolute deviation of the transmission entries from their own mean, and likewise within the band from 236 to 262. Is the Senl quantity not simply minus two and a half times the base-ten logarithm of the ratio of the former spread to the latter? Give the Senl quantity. -0.67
